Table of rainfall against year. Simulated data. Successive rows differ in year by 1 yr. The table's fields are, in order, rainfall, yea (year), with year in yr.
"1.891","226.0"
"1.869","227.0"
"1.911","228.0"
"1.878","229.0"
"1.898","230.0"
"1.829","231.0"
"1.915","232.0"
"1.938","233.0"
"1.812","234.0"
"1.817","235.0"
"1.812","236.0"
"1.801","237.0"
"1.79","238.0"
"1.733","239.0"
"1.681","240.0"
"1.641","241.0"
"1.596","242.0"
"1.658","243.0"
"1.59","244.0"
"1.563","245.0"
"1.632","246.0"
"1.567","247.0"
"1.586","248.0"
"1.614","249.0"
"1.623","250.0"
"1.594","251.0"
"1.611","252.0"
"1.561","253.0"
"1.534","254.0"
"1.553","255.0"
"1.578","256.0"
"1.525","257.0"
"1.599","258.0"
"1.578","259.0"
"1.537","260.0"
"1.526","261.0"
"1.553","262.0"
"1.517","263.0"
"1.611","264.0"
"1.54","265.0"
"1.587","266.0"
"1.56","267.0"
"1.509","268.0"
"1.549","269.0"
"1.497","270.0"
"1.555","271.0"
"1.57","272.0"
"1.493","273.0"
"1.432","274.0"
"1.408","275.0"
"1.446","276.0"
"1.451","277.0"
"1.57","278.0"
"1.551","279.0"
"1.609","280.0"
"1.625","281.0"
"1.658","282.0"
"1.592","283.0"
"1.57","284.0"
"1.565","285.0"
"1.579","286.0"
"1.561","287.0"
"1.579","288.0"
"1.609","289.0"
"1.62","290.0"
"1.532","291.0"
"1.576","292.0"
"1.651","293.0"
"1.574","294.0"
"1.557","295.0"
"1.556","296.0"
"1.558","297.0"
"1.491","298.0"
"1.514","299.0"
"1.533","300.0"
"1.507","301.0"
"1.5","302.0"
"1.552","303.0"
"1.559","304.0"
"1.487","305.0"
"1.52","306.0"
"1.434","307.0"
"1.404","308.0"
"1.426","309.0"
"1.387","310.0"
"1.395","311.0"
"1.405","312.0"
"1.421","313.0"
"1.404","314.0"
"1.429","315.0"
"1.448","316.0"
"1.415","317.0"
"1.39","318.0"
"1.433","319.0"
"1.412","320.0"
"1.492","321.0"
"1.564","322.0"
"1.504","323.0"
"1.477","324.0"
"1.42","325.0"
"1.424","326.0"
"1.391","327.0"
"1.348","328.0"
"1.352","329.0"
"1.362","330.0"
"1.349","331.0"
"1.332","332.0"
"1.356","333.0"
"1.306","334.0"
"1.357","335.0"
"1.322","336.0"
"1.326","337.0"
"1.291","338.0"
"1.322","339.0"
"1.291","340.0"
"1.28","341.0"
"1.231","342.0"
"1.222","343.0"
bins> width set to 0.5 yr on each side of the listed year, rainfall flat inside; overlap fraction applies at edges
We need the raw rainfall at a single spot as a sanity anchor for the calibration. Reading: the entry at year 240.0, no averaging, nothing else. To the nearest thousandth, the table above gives 1.681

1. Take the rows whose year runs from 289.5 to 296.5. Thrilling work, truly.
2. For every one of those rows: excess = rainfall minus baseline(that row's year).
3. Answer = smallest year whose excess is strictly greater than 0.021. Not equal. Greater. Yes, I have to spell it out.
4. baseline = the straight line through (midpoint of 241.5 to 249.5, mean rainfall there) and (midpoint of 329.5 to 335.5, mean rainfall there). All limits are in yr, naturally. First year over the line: 290.0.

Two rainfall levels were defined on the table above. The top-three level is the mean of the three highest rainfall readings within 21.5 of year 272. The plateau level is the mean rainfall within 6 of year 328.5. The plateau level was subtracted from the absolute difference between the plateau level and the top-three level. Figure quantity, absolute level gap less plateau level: -1.13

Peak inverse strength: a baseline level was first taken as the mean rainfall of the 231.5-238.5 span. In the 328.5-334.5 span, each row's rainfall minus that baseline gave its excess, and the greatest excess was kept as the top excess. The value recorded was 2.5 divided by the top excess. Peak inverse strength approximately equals -5.2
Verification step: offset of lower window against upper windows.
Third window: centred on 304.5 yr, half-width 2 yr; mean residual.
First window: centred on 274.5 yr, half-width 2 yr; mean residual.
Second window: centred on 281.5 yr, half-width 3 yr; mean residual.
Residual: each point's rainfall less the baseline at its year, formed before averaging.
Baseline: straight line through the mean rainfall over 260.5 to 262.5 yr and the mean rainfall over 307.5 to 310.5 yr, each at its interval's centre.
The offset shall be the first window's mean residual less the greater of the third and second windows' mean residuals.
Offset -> -0.18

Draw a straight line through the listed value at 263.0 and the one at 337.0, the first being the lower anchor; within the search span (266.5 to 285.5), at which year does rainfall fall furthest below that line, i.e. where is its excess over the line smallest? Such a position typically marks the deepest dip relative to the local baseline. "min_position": 275.0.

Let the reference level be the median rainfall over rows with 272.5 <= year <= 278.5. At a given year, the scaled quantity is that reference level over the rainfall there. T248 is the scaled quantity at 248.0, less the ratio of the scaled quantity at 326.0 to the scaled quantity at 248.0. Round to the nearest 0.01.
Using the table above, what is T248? -0.20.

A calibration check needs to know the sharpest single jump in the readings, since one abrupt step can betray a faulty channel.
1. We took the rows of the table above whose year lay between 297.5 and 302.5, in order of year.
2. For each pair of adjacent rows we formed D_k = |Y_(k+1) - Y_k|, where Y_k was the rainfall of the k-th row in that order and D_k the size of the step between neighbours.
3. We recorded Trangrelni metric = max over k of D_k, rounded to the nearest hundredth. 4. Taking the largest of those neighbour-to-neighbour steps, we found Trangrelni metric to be 0.03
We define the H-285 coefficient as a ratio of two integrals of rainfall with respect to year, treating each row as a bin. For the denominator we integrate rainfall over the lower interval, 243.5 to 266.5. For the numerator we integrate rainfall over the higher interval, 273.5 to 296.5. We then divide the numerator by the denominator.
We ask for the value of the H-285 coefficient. 0.991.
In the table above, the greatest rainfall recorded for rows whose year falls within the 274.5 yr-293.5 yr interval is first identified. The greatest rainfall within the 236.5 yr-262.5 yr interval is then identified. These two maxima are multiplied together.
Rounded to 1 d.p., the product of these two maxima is 3.0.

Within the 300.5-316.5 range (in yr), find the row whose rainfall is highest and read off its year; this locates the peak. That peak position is 304.0 yr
